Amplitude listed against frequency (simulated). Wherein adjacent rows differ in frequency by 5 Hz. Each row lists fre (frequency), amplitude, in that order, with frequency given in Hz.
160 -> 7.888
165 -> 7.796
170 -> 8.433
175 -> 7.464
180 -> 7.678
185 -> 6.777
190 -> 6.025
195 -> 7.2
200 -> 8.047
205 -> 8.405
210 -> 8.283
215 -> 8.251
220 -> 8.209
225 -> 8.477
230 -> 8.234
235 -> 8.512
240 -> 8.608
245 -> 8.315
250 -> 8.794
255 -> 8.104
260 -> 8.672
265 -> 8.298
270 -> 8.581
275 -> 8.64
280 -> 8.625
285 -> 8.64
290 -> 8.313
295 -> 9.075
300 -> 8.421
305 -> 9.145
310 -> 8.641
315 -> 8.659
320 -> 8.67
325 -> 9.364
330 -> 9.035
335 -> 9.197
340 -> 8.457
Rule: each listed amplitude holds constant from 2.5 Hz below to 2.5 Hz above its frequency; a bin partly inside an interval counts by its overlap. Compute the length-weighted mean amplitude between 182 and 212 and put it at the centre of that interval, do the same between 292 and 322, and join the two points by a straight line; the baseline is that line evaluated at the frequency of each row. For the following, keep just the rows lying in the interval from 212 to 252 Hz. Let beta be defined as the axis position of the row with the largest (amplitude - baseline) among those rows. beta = 250 Hz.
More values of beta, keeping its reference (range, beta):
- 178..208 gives 205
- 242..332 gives 250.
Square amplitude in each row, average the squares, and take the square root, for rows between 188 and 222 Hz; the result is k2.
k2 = 7.8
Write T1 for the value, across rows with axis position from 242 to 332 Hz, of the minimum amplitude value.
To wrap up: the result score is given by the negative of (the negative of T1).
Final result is 8.10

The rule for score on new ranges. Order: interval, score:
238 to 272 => 8.10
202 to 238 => 8.21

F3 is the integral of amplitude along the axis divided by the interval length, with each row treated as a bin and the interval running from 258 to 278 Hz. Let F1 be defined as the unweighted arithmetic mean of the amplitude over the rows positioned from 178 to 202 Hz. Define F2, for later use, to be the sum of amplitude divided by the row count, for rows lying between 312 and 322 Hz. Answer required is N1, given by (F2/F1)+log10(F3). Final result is 2.14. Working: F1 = 7.15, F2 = 8.66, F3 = 8.55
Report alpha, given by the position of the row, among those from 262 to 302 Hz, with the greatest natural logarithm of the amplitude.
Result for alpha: 295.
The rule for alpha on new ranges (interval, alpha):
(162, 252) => 250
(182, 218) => 205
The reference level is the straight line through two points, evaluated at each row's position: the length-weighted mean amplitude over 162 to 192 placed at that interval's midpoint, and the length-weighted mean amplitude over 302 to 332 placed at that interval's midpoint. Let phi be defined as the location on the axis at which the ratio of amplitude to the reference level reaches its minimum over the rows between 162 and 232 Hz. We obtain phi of 190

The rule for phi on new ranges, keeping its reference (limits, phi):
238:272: 255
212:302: 290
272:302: 290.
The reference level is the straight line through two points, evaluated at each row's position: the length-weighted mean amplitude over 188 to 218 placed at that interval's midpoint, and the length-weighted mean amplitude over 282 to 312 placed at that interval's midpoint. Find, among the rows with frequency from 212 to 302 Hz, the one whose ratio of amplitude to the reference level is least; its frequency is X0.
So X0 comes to 290 Hz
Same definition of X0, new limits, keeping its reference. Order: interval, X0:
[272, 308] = 290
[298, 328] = 300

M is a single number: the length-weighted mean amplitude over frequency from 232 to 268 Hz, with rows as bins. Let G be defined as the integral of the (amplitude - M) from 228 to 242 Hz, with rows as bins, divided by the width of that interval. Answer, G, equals -0.02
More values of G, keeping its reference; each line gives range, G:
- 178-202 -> -1.35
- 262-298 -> 0.12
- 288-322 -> 0.24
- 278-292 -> 0.06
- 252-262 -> -0.08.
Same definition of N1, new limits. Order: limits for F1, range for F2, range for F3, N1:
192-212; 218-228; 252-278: 1.97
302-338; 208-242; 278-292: 1.86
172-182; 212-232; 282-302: 2.03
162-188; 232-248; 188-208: 1.98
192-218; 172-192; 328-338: 1.83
